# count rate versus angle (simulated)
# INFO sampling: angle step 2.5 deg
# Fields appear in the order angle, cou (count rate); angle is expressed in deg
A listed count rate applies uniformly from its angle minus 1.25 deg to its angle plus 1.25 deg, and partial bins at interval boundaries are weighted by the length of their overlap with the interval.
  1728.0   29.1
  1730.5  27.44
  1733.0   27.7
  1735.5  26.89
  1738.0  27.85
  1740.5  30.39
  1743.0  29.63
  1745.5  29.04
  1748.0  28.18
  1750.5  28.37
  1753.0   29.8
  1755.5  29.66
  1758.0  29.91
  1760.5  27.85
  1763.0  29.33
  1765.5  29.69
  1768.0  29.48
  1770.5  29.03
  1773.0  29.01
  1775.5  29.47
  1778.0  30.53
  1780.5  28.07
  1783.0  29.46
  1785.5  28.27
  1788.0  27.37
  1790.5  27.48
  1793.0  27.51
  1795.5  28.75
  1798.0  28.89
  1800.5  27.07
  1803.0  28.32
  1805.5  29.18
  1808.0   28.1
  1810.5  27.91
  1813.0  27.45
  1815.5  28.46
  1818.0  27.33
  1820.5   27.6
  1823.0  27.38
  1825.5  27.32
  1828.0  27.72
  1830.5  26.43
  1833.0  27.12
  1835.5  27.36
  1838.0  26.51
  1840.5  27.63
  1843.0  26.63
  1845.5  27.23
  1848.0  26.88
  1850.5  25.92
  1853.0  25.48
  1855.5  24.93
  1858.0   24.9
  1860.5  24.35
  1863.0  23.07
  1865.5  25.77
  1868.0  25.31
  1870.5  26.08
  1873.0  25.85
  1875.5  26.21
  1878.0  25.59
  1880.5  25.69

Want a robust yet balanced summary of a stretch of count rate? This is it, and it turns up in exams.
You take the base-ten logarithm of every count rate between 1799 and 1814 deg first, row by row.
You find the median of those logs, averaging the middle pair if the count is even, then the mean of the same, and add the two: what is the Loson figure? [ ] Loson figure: 2.89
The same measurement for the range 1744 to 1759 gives 2.93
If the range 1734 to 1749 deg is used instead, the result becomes 2.91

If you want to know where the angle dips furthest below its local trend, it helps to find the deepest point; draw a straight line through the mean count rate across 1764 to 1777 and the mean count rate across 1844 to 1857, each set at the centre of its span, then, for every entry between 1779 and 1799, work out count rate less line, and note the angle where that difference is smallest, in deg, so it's 1788.0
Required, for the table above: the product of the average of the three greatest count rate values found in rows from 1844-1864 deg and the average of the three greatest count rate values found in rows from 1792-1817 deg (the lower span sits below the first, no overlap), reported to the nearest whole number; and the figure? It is 772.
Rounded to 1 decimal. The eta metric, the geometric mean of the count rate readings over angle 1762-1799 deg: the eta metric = 28.8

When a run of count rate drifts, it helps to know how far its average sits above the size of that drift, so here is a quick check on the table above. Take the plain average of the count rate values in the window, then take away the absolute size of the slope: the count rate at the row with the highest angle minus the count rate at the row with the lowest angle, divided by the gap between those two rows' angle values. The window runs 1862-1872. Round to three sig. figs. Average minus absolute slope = 24.7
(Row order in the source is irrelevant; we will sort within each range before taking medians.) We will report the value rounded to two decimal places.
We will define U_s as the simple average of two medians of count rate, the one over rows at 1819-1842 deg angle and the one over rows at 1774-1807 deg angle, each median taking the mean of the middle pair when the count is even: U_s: 27.84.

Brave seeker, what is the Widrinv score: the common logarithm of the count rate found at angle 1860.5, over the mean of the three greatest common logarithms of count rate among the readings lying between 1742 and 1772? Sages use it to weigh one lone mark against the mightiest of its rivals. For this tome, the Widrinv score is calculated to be 0.941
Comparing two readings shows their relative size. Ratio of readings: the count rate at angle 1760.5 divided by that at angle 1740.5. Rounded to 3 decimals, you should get 0.916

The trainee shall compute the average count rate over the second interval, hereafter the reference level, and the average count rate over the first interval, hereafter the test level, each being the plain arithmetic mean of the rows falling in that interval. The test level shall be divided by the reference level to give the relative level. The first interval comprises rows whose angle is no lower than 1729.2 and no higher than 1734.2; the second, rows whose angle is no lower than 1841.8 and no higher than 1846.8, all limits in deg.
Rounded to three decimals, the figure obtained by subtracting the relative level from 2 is 0.976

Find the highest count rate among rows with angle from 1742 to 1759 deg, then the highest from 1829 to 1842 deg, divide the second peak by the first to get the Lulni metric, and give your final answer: 0.924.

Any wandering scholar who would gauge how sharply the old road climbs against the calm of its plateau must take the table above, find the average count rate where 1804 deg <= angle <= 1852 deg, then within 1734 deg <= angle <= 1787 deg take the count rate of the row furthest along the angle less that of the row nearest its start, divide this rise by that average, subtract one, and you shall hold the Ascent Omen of -0.95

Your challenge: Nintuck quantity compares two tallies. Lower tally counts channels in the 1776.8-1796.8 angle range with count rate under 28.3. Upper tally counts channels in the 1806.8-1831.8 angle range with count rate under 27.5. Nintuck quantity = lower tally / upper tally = 1.0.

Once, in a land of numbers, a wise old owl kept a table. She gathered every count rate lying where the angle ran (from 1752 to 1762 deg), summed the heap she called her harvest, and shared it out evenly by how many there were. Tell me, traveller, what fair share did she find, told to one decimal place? 29.3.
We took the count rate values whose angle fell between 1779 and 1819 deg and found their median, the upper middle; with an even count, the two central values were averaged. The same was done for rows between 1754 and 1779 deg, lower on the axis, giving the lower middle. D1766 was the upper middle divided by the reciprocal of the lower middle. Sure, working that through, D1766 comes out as 828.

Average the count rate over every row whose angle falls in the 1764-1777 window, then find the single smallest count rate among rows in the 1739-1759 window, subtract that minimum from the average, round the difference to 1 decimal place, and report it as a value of 1.2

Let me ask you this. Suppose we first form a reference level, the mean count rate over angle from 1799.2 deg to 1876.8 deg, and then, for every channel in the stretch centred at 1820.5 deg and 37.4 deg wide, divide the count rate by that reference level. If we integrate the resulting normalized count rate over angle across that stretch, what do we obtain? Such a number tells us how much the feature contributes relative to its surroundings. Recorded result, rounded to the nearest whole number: 39 deg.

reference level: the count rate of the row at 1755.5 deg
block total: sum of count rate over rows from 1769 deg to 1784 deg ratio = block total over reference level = 5.9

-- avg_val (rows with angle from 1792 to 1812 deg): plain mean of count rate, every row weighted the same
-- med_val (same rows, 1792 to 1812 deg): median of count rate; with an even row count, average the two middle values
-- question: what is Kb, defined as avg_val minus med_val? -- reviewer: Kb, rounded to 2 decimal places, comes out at 0.01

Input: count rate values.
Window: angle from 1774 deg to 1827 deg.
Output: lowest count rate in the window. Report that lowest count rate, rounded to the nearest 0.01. 27.07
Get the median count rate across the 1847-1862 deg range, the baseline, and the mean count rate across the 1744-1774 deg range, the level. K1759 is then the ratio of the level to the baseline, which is 1.155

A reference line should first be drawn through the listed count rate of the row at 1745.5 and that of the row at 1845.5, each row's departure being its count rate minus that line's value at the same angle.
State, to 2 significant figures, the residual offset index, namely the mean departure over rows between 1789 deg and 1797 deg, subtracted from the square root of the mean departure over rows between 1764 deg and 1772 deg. 1.1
